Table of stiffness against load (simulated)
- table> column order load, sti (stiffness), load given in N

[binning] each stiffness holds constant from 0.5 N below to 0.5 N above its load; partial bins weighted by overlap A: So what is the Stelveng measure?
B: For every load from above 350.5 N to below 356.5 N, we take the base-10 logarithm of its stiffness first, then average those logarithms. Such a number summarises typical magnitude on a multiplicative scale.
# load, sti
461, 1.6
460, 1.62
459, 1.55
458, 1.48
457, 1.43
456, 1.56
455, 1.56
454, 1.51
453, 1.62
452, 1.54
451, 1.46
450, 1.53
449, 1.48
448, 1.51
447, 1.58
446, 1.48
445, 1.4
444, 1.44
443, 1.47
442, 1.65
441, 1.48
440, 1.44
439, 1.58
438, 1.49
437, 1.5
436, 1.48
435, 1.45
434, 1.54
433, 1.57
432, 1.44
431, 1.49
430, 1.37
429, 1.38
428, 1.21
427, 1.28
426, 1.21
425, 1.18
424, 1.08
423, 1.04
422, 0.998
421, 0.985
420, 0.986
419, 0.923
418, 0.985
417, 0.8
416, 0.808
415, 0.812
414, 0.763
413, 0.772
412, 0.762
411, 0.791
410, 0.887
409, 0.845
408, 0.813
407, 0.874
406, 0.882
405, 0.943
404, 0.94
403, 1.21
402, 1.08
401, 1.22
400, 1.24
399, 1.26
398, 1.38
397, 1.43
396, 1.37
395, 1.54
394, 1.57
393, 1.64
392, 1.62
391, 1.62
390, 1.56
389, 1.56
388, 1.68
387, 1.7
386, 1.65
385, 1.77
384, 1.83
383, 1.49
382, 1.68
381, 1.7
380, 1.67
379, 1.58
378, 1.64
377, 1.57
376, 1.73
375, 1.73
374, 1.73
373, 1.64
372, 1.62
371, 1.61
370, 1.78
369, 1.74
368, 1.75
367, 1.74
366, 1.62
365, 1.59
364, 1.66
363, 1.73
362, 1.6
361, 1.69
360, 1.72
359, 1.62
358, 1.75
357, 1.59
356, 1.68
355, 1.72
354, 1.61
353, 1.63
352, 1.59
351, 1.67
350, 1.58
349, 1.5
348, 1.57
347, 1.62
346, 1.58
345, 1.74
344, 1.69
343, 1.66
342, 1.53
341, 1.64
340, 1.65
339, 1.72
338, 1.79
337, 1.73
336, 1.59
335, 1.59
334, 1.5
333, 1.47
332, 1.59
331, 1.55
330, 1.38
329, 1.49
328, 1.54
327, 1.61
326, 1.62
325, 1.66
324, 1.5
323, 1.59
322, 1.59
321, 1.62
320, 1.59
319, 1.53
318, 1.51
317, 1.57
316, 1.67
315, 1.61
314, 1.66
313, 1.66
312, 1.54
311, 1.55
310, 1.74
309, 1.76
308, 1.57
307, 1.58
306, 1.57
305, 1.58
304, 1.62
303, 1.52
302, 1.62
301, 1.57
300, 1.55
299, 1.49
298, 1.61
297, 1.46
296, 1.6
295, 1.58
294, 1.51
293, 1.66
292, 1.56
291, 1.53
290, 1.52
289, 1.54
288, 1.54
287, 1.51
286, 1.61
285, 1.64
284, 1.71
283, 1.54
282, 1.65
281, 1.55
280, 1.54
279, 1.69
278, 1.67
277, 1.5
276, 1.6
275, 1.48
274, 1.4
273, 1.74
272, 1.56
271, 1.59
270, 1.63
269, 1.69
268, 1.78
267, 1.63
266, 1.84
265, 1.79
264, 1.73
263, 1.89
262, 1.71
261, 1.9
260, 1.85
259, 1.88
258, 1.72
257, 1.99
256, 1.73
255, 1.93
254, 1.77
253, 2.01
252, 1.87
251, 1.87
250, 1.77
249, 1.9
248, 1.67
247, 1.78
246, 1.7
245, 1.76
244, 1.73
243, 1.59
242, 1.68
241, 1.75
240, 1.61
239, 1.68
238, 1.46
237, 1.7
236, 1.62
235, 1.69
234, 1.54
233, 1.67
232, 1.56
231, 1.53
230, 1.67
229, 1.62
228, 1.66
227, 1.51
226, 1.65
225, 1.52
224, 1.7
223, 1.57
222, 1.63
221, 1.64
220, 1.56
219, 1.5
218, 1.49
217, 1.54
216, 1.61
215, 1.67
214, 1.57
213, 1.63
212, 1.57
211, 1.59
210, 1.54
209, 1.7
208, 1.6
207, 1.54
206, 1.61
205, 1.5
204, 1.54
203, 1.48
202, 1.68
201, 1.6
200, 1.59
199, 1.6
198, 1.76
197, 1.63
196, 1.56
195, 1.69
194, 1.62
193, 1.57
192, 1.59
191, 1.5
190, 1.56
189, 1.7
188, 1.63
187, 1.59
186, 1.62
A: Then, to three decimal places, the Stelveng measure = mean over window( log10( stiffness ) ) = 0.217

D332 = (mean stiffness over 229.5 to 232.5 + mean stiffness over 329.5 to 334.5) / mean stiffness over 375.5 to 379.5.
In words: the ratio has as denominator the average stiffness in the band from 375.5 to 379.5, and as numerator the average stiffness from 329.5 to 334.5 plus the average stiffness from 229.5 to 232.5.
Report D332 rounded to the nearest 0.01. 1.89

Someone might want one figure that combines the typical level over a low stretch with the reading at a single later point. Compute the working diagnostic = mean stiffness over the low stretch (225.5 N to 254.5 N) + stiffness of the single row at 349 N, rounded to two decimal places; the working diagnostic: 3.19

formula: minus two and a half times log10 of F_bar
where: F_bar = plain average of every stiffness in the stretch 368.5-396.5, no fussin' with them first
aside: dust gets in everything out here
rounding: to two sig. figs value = -0.54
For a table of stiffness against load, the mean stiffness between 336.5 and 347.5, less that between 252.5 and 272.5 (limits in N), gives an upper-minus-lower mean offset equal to -0.11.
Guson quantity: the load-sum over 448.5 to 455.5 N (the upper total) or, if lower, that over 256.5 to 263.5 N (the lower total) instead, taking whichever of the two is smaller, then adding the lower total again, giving 23.6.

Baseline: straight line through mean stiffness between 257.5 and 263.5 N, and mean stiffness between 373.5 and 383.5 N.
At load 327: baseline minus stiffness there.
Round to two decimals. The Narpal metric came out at 0.12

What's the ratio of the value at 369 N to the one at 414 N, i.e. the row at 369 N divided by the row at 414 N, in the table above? 2.28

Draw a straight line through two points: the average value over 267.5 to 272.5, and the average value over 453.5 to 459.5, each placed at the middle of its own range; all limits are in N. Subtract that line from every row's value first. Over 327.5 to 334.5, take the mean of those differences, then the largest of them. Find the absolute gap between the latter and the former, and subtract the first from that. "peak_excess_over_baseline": 0.19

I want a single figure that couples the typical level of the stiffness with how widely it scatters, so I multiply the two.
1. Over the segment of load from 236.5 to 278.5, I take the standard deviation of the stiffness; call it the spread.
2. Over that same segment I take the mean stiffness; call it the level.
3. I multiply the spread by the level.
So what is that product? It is 0.24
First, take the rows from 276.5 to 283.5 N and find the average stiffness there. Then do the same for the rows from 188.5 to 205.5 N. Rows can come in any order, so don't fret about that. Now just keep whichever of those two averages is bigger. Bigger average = 1.60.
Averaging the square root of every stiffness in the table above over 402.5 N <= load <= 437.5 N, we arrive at 1.034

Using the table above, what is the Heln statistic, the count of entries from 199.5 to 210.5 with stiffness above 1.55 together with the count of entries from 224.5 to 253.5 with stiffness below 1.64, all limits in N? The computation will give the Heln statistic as 16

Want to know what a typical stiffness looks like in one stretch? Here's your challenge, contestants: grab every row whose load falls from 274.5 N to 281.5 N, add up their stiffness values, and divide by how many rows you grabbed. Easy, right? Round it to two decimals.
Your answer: 1.58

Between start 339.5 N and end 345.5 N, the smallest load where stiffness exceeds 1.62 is 340 N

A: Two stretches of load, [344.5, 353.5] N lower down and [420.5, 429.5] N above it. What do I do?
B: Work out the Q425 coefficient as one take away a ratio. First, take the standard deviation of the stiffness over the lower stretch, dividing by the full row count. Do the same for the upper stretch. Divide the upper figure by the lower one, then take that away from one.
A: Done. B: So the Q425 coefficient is -1.0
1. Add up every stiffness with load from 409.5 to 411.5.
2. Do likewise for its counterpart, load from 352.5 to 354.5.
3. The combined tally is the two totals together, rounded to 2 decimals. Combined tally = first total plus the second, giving 4.92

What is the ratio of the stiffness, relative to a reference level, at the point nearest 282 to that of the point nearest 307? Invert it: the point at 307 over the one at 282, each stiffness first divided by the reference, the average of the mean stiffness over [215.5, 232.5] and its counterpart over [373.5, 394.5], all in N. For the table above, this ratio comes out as 0.96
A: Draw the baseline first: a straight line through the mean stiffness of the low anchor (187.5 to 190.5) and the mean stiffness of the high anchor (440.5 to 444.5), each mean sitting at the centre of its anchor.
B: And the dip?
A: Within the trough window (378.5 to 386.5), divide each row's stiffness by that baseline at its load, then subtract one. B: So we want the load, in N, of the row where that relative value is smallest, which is 383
